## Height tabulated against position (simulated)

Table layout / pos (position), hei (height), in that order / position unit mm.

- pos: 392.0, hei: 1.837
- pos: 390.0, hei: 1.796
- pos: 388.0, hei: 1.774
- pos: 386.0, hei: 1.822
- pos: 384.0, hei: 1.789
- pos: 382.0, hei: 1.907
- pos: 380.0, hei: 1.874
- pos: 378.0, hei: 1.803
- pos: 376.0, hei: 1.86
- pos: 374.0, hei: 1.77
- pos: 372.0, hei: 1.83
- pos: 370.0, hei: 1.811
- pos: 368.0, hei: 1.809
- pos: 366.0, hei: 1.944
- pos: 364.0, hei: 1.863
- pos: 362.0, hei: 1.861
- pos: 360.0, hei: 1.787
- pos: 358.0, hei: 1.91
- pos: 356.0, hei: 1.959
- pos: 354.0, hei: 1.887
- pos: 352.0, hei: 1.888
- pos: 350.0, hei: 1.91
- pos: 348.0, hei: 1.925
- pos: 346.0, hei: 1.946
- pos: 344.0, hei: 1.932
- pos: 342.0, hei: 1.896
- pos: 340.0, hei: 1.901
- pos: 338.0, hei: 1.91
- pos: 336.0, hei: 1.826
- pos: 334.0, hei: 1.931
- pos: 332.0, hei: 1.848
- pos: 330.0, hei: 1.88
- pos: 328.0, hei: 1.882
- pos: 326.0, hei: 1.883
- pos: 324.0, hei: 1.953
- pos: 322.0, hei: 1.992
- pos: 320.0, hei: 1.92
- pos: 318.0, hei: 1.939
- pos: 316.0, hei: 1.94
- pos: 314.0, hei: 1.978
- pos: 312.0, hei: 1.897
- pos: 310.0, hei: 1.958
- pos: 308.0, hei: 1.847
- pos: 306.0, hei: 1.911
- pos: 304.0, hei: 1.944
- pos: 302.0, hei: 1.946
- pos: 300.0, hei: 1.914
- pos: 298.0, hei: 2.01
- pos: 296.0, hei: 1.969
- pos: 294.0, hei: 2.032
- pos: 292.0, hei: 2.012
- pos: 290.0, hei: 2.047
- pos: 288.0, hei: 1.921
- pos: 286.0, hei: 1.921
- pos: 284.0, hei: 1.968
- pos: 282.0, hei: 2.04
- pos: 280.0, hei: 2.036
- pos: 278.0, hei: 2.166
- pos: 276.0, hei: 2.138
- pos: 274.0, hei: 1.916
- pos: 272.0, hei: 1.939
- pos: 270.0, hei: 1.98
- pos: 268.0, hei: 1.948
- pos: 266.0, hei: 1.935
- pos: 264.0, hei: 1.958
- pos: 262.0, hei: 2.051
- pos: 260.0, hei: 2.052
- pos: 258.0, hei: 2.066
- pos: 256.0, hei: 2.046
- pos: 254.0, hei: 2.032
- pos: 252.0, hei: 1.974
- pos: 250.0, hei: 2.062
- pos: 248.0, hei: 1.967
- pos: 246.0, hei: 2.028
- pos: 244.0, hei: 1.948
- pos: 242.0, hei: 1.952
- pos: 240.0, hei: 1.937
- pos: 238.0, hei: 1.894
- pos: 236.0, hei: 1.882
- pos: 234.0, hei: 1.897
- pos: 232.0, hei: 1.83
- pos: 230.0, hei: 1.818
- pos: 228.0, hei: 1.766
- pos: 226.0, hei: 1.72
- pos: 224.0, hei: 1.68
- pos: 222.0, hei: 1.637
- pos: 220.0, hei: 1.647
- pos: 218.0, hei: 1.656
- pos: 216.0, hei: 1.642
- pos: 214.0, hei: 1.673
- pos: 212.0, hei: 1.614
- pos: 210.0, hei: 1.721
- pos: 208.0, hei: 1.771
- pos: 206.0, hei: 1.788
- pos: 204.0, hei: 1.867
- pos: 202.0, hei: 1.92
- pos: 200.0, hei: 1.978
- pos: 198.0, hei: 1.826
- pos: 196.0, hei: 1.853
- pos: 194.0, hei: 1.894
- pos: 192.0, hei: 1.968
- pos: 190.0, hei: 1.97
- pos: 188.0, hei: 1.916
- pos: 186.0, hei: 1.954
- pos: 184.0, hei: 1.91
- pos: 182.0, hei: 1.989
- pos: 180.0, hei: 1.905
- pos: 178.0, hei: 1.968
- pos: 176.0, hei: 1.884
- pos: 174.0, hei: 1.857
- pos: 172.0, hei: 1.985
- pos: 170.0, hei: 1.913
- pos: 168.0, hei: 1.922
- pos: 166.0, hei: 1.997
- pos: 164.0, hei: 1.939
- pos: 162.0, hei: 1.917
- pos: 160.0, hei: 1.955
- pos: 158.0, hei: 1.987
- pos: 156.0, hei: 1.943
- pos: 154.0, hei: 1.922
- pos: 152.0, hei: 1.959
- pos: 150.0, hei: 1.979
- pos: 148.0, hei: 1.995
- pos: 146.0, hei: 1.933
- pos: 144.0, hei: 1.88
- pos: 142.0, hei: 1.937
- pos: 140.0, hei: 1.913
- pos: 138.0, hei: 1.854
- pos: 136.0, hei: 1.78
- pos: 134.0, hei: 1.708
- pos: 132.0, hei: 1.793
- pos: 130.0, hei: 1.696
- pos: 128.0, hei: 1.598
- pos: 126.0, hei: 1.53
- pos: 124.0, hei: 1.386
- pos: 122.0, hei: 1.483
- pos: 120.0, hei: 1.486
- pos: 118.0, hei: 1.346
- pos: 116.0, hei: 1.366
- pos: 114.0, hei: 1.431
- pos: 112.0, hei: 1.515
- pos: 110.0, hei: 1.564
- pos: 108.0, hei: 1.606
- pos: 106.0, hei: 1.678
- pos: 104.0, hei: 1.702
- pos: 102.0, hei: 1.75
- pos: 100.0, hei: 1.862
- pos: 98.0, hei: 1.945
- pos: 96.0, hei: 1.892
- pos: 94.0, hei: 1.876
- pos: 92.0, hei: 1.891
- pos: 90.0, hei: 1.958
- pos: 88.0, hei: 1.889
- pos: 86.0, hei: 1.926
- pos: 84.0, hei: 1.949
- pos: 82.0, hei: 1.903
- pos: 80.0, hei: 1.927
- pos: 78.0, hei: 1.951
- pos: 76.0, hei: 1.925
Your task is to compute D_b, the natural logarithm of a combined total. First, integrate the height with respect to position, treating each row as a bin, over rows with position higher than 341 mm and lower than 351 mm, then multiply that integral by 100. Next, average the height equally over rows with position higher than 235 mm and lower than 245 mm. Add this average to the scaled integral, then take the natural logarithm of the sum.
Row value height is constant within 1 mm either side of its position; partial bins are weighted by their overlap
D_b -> 7.6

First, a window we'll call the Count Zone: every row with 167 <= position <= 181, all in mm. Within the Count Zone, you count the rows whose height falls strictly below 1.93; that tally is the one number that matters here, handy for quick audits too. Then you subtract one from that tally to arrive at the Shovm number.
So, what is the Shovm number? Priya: 4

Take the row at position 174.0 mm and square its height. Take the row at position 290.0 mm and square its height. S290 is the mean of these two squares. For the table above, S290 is 3.82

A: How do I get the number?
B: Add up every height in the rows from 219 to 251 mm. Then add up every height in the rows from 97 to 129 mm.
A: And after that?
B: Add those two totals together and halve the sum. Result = 27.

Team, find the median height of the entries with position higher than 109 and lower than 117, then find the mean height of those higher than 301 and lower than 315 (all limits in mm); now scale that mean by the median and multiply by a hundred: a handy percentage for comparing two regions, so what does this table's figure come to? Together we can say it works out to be 131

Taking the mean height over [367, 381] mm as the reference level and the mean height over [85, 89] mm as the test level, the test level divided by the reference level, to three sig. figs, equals 1.05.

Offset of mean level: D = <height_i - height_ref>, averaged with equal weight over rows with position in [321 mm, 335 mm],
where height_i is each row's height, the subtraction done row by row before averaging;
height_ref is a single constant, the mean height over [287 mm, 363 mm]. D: -0.01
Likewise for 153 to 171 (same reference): 0.02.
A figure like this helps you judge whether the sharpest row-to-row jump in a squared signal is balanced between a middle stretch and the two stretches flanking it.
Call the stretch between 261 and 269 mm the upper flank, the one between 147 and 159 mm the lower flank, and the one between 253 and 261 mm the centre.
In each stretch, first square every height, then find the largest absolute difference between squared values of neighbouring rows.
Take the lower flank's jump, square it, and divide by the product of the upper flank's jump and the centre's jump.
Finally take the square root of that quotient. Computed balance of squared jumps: 1.0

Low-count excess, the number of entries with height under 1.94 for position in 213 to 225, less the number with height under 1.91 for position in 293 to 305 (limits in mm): 6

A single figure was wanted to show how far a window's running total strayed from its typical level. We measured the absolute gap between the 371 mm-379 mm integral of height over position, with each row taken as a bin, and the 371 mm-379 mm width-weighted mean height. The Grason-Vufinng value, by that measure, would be 12.7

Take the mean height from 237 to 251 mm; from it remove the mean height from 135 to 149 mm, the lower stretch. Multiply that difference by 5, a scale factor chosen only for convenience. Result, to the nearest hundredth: 0.35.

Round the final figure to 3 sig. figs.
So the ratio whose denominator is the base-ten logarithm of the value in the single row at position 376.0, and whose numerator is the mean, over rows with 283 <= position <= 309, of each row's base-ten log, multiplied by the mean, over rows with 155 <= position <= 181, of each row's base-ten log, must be 0.310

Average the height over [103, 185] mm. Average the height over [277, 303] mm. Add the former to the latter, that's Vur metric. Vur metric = 3.78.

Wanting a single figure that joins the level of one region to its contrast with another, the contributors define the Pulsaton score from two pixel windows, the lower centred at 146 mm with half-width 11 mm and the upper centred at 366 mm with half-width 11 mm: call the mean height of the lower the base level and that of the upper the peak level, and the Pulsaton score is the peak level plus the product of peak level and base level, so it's 5.412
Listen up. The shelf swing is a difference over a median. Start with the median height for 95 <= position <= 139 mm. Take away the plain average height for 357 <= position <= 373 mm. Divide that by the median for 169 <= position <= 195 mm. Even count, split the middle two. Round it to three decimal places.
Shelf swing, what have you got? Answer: -0.110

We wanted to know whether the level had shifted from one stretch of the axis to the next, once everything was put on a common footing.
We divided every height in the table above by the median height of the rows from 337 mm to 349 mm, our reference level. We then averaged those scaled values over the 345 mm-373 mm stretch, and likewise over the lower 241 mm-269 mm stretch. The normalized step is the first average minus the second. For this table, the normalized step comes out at -0.06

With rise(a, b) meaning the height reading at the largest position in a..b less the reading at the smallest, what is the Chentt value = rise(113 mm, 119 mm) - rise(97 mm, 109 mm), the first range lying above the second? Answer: 0.25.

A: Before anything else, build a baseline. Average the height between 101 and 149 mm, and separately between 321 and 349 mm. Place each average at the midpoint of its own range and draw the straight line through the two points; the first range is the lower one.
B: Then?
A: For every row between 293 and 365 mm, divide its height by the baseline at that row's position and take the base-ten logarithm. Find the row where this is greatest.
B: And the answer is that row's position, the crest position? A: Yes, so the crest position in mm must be 294.0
